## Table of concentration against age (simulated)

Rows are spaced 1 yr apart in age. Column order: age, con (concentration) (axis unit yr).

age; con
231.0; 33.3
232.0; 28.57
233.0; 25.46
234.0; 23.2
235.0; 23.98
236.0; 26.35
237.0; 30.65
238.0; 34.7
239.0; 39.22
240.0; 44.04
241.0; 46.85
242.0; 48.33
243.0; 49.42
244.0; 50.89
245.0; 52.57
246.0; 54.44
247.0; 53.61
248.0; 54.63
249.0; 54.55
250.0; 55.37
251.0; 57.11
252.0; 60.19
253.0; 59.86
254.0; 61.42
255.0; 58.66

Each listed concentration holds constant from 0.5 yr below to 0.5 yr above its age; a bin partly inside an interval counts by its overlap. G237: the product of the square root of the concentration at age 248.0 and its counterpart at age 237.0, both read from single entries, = 41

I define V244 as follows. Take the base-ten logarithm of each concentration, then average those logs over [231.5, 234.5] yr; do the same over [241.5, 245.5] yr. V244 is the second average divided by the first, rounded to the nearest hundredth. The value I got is 1.21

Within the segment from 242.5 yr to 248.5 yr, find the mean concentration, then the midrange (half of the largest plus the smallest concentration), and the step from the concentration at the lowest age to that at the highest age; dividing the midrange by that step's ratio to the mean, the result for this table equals 525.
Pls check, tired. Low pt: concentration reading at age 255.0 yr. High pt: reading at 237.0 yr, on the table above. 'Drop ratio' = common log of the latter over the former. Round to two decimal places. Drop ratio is -0.28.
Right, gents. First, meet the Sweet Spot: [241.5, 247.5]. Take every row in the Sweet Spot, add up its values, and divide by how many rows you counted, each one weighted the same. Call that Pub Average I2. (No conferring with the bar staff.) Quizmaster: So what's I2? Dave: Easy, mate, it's 52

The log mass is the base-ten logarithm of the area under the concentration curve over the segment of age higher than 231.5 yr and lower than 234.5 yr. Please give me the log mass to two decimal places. 1.89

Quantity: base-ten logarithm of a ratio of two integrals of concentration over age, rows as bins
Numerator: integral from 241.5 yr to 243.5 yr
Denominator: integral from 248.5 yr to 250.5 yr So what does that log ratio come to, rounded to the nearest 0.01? -0.05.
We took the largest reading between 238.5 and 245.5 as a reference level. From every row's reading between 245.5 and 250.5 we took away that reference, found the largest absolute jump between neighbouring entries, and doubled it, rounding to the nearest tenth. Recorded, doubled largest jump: 2.0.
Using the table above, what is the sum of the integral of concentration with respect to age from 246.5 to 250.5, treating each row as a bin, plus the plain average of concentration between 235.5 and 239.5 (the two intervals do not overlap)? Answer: 251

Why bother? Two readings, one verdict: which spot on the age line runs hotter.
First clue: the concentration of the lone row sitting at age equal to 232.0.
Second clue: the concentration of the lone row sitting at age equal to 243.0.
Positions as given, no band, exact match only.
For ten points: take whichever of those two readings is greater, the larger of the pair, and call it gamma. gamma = 49.4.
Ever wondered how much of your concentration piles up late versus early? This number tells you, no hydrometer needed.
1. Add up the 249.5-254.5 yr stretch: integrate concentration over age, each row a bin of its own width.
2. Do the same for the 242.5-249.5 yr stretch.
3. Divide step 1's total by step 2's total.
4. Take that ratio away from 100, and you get 99.2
